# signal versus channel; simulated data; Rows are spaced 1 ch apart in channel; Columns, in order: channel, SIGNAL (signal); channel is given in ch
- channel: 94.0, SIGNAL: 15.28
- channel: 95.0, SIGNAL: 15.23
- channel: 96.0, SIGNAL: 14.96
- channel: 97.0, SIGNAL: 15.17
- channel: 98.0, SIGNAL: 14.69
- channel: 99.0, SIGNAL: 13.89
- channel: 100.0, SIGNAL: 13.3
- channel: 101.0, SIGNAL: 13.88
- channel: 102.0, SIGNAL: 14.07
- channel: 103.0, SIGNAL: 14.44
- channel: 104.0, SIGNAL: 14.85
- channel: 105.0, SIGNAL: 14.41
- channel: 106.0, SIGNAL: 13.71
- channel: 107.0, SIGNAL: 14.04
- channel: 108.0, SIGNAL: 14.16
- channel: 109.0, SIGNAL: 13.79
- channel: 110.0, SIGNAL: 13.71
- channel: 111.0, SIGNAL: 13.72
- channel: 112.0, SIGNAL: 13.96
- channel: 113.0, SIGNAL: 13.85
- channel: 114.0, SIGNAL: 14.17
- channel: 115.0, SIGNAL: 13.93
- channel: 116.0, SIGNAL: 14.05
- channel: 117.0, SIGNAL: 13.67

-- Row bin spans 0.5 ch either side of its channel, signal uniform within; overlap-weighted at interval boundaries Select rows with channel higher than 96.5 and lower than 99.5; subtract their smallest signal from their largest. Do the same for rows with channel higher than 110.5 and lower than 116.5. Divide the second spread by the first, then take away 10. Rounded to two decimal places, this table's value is -9.65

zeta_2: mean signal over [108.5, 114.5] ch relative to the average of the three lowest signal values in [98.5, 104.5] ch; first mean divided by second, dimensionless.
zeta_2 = 1.013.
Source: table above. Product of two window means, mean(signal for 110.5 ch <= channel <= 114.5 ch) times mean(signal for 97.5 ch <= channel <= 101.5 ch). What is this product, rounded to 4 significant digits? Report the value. 194.1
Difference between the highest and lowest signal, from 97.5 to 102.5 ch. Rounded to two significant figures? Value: 1.4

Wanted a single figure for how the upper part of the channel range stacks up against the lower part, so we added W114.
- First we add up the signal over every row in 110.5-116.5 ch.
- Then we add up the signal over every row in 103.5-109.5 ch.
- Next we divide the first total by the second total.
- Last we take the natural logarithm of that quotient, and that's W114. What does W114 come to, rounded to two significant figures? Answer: -0.015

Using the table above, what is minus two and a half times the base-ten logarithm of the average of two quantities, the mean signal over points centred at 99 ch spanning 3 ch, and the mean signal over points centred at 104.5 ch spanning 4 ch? -2.88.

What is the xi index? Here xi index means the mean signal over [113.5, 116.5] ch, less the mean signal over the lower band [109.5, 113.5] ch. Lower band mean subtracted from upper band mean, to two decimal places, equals 0.24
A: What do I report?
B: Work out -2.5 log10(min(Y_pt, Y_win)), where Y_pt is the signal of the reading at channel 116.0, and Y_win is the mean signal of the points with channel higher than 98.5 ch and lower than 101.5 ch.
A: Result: -2.84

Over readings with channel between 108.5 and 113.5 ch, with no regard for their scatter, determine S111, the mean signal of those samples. 13.8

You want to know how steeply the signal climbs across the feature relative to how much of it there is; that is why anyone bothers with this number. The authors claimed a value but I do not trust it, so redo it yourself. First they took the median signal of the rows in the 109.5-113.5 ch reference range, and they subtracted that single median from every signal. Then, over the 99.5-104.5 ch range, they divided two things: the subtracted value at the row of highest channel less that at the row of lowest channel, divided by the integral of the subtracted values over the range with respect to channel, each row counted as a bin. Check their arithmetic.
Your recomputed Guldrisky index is 1.0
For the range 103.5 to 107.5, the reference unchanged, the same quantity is -0.4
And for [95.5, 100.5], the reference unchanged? -0.5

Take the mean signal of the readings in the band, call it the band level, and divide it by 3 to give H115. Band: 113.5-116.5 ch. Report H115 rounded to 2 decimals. 4.68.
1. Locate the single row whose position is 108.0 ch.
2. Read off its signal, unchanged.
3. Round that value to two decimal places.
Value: 14.16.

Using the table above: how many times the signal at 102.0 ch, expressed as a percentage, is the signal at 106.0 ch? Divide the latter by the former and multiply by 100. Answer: 97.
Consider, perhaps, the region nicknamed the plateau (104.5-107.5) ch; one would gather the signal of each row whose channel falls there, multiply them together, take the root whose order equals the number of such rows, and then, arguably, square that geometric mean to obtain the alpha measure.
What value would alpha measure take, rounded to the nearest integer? 197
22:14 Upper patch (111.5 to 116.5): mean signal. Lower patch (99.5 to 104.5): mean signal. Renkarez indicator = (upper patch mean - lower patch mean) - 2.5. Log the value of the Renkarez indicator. -2.6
